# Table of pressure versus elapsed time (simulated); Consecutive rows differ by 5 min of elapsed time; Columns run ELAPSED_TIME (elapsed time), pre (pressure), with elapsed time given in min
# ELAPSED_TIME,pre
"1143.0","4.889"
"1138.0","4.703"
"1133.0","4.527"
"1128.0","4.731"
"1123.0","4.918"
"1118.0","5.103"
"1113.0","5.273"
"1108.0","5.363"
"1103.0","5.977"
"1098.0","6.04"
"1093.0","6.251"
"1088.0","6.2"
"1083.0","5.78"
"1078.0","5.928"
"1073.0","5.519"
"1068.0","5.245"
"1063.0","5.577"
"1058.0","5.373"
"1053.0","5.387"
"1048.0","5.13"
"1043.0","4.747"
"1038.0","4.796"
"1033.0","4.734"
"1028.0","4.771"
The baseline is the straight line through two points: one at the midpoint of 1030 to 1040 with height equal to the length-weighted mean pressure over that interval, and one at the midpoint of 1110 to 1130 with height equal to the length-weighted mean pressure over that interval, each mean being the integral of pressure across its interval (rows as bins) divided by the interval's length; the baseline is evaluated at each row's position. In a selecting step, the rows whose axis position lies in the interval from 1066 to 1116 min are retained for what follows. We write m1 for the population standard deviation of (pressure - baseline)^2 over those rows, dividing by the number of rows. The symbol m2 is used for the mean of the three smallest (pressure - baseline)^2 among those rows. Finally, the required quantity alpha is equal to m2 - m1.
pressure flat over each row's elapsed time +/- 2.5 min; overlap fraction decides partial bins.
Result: -0.46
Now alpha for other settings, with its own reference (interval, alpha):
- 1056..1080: -0.03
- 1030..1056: -0.12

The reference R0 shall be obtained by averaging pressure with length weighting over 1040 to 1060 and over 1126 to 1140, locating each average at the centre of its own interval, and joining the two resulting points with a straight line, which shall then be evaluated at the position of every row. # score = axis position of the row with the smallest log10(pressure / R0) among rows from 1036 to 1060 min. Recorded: 1043.0 min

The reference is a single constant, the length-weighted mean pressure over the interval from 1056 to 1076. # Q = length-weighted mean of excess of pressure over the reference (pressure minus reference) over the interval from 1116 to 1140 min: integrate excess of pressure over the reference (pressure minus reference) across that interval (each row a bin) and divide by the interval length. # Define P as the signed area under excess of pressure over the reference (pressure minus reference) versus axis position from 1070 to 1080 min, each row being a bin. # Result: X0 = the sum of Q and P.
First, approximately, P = 2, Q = -0.7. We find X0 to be 2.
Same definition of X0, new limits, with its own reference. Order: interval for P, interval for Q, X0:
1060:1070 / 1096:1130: 0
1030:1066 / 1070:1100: -12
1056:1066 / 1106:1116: 0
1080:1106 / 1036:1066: 15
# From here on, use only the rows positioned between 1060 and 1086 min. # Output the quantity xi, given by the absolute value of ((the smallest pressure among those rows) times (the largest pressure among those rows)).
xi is 31.1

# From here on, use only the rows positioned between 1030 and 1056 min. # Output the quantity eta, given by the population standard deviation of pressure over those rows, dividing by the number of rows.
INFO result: 0.26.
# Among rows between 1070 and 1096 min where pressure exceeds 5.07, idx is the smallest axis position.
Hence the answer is 1073.0 min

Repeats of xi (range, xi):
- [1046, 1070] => 28.6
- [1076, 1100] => 36.1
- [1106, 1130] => 25.4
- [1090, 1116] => 33.0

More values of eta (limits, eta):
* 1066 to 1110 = 0.34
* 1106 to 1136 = 0.29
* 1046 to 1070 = 0.15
